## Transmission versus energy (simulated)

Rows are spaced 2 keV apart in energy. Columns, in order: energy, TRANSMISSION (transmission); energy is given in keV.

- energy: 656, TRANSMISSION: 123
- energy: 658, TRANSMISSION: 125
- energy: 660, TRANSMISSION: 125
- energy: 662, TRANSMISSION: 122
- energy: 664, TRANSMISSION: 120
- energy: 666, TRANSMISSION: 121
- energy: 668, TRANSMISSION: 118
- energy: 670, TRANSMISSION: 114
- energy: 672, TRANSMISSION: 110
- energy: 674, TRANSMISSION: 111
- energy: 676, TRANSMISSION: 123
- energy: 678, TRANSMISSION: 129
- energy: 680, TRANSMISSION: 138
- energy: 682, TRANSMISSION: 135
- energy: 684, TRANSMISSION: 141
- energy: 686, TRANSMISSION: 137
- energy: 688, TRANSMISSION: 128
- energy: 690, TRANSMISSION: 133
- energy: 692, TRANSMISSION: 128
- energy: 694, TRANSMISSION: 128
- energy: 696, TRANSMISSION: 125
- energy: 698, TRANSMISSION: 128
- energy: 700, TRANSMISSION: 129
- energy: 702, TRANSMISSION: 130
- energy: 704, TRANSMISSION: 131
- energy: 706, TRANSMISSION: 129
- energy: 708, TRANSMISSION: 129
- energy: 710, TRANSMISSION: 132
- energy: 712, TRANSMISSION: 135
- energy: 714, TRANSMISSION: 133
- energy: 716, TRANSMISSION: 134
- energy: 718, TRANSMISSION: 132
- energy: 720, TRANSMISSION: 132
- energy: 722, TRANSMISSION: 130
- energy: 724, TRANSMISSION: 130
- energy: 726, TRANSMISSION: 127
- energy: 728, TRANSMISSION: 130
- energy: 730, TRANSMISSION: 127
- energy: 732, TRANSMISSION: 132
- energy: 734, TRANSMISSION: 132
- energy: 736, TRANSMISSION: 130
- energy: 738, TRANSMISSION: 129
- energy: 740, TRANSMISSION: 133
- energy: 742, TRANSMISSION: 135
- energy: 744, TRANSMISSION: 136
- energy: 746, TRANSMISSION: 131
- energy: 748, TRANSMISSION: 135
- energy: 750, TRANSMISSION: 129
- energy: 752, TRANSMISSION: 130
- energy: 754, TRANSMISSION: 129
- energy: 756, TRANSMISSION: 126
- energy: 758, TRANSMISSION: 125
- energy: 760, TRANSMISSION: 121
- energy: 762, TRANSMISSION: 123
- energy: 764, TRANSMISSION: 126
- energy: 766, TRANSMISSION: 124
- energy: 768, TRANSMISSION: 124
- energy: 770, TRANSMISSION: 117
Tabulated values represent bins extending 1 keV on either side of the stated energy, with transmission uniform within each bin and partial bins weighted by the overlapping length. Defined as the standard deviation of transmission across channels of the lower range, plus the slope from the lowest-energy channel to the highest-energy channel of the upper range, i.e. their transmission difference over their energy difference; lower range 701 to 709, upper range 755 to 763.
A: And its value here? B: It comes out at 0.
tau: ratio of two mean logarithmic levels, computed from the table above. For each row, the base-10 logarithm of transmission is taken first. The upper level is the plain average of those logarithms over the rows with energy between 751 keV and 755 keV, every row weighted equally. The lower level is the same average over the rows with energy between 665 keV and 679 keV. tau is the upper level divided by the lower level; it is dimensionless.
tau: 1.02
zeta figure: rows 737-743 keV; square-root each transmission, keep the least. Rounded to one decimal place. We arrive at 11.4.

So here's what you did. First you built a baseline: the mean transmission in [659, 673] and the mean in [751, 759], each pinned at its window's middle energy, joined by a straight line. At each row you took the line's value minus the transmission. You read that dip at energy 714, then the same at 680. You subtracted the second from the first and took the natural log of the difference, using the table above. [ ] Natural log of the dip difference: 2.1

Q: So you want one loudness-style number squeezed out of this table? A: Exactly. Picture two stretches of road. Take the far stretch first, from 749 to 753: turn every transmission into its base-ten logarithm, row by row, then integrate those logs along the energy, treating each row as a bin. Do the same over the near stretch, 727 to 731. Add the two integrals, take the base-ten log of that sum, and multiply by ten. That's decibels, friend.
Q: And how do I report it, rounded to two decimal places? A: 12.27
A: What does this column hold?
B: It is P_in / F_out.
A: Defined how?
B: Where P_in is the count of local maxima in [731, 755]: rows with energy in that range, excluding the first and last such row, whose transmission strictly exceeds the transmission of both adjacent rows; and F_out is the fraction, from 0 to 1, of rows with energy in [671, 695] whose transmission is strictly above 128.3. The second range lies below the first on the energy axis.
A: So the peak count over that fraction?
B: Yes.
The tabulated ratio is 6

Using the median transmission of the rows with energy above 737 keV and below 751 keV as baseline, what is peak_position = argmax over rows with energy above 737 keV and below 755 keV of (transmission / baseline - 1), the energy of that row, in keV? 744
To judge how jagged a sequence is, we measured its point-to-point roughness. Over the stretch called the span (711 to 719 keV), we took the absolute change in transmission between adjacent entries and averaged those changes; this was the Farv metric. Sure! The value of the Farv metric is 1.7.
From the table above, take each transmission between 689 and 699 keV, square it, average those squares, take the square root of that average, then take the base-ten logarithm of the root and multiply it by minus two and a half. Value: -5.27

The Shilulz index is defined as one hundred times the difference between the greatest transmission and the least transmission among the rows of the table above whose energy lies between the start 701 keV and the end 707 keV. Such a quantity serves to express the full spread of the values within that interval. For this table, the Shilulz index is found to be 200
